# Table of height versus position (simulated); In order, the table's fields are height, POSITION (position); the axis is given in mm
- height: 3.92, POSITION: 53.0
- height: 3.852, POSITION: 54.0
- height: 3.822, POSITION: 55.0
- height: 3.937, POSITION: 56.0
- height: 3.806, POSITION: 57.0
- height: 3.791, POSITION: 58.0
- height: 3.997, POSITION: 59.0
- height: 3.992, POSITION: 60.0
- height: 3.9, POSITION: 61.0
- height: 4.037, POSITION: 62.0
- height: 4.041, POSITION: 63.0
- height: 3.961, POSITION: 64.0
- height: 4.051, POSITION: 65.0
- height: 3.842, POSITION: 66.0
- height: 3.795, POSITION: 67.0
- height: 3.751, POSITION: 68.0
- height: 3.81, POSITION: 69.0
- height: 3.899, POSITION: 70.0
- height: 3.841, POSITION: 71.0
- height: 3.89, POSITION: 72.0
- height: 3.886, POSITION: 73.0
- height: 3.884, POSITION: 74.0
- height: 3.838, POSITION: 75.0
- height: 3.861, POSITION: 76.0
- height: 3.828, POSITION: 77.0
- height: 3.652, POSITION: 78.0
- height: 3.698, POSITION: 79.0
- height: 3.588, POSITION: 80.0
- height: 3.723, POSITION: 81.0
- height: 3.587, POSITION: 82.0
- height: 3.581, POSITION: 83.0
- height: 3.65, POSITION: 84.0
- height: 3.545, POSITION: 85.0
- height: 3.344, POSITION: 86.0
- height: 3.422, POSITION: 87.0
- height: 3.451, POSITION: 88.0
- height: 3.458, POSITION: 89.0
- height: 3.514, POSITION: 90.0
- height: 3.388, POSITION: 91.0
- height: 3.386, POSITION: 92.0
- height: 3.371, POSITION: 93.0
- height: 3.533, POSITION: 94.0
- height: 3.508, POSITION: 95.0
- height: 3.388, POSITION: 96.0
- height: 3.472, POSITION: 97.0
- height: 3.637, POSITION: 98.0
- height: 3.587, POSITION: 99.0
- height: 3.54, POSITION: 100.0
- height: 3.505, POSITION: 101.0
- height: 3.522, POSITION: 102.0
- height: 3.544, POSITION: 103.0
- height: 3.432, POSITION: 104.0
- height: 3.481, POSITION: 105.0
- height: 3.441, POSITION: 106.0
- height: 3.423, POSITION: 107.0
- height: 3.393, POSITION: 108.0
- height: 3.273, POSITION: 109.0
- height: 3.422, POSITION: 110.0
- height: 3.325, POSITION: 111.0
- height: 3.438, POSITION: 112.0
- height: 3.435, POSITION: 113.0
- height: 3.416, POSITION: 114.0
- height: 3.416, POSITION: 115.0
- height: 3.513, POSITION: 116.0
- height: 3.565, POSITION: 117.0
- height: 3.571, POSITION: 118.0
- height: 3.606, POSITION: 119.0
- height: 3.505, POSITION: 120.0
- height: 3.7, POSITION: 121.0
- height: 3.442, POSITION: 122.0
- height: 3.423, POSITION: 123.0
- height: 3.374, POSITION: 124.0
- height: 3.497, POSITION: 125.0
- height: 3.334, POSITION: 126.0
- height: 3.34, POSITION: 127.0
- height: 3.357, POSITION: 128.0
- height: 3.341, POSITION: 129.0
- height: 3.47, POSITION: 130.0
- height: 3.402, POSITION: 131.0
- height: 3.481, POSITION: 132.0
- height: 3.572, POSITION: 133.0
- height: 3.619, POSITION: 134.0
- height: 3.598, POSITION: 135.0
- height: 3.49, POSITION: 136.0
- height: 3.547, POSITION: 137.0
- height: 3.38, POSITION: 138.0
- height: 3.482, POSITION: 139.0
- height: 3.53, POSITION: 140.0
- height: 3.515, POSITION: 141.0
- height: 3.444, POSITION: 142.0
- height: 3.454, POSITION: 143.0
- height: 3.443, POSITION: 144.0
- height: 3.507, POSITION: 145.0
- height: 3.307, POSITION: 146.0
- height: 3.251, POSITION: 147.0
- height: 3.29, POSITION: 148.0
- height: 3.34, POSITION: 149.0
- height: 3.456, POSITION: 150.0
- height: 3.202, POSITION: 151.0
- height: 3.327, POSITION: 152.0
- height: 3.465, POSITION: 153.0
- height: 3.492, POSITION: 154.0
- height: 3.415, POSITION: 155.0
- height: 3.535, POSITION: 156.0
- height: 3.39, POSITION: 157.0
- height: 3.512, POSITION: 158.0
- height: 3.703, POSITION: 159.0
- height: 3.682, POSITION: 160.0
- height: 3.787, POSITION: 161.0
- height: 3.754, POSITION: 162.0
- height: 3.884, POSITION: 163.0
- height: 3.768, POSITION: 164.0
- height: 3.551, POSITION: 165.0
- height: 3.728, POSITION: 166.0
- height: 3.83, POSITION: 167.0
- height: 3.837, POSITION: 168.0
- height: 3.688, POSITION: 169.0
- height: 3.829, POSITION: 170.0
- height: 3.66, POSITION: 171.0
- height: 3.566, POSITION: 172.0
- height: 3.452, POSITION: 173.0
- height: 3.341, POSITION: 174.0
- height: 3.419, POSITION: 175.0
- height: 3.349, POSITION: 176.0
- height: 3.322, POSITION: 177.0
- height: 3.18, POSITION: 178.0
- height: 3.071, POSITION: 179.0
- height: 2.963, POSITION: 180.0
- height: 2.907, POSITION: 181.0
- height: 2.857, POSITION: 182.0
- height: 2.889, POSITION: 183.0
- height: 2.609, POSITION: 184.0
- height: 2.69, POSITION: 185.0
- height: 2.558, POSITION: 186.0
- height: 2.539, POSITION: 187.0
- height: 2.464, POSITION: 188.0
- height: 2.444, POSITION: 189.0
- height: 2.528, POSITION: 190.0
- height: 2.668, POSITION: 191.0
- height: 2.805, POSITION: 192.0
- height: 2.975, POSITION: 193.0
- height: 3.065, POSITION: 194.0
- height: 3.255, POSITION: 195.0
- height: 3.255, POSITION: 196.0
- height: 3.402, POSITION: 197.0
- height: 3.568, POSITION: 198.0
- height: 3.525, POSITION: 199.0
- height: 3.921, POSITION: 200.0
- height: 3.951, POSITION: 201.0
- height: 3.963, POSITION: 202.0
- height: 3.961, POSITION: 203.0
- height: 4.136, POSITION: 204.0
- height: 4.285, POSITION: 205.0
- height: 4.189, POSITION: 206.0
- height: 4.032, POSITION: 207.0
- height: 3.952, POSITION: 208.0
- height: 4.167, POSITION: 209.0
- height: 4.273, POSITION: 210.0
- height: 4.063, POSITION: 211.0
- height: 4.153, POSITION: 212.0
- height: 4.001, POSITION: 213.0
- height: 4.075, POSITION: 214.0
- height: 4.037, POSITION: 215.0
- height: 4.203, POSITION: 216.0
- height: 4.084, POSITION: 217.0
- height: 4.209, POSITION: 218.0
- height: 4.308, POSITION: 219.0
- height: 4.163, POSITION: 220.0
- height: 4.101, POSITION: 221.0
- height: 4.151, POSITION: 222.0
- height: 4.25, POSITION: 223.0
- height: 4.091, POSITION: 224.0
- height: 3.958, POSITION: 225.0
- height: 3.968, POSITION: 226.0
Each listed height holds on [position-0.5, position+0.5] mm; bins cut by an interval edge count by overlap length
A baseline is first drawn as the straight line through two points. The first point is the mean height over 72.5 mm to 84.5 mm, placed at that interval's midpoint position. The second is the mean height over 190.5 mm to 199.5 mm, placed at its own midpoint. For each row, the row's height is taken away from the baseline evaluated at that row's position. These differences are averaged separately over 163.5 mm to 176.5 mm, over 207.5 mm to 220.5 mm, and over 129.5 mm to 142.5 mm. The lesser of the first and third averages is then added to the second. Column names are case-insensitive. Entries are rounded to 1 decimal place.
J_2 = -1.4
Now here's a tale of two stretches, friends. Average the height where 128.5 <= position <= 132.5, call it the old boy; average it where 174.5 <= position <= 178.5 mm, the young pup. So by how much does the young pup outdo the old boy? -0.11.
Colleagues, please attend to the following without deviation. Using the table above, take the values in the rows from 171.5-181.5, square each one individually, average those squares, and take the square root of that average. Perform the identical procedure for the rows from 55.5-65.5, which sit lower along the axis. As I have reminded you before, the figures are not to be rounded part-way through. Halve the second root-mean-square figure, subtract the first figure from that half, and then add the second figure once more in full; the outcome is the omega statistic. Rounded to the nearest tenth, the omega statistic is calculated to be 2.7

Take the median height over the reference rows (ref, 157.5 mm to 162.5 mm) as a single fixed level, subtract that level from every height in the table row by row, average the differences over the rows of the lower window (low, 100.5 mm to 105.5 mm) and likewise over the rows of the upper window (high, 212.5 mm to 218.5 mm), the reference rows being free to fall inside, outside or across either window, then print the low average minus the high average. -0.60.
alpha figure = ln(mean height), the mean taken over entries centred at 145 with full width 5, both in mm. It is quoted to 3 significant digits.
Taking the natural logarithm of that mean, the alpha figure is 1.22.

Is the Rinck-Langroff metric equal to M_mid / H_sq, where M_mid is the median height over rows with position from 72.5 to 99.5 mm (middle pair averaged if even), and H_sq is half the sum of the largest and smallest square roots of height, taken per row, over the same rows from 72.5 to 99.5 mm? 1.88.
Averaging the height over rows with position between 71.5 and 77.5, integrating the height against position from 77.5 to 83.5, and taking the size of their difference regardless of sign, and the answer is 18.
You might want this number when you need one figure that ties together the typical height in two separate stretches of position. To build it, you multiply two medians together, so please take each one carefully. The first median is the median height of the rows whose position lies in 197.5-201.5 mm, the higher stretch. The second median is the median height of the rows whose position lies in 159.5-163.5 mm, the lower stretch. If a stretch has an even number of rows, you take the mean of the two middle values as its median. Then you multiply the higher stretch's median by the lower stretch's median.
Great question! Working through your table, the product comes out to 14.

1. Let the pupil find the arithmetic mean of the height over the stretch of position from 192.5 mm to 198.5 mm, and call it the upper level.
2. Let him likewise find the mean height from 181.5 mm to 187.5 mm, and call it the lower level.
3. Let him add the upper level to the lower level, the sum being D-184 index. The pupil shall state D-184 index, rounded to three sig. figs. 5.94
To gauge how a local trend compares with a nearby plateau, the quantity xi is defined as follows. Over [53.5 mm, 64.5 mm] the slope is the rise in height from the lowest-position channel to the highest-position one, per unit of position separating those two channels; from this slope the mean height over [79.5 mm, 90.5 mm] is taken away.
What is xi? -3.52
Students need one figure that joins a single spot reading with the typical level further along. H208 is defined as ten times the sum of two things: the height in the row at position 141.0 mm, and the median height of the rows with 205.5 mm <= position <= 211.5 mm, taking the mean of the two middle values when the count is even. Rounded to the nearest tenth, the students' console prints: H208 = 76.3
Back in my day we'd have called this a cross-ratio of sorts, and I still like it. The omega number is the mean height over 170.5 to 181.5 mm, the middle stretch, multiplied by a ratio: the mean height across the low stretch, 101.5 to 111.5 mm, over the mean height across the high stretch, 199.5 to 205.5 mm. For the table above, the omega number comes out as 2.8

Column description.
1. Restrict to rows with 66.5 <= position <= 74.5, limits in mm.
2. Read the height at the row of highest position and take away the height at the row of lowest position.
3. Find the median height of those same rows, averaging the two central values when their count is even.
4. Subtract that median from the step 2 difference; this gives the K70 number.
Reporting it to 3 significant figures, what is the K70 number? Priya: -3.77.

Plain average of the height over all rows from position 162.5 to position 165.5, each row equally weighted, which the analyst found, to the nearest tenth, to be 3.7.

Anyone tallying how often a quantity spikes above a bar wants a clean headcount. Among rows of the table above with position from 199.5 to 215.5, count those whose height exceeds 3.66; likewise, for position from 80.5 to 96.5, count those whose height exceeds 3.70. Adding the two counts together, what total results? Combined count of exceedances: 17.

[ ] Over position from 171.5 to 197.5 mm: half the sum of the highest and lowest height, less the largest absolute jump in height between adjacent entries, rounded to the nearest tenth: 2.7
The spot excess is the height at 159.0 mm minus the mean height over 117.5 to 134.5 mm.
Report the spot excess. 0.2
